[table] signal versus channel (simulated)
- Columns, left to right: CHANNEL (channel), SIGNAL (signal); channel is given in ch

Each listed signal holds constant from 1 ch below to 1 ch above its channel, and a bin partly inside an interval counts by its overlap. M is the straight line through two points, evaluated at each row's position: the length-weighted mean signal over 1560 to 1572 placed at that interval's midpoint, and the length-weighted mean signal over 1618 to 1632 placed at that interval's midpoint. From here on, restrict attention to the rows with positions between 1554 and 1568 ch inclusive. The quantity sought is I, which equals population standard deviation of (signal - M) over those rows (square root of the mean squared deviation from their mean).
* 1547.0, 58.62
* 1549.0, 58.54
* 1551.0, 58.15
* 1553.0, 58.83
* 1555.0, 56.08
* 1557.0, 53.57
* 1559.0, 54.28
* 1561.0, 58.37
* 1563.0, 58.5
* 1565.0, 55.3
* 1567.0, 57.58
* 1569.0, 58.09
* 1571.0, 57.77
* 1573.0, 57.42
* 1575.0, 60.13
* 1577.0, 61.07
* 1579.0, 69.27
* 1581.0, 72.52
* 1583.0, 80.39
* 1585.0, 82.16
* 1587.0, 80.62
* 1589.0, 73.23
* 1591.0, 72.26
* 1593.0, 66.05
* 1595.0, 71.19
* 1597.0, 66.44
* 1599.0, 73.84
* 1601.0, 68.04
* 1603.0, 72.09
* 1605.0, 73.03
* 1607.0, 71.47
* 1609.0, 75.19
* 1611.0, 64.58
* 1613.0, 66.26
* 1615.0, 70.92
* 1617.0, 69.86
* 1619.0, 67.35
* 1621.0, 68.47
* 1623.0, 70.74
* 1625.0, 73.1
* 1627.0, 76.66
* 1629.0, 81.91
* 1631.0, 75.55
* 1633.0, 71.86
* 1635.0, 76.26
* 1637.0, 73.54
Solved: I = 1.6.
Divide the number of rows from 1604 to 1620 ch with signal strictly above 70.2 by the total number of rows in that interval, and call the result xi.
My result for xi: 0.50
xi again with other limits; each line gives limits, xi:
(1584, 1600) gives 0.75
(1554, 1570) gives 0.00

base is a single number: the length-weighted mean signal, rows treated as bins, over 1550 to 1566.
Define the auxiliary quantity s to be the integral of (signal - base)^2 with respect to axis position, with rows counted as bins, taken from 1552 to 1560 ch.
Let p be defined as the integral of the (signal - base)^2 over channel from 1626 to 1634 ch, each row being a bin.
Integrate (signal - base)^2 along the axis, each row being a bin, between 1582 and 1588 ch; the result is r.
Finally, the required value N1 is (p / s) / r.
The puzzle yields 0.023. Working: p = 3259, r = 3582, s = 40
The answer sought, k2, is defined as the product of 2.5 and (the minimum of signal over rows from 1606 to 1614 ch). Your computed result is 161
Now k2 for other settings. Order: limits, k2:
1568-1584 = 144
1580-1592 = 181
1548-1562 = 134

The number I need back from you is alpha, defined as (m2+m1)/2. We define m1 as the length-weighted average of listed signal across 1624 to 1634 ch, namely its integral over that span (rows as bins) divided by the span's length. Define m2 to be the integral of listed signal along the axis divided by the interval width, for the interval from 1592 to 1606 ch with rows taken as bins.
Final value 73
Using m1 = 76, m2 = 70.1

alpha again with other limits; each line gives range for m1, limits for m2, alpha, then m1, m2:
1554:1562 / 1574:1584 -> 62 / 56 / 68.7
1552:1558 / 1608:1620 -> 63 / 56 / 69.0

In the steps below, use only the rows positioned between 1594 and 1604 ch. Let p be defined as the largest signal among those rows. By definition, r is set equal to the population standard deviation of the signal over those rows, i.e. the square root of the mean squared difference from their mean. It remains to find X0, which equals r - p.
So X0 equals -71.1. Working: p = 73.84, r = 2.7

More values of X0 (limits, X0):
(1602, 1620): -72.0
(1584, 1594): -76.3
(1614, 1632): -77.6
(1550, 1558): -56.8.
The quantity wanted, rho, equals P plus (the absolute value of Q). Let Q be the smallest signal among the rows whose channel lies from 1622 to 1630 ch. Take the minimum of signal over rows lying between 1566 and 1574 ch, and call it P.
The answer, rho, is 128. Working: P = 57.42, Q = 70.74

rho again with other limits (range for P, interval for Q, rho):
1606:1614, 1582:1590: 138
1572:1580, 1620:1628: 126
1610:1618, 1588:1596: 131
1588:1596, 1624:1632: 139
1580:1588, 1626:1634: 144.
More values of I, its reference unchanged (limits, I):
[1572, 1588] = 8.2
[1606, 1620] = 3.8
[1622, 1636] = 3.3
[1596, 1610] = 2.4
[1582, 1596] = 6.5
